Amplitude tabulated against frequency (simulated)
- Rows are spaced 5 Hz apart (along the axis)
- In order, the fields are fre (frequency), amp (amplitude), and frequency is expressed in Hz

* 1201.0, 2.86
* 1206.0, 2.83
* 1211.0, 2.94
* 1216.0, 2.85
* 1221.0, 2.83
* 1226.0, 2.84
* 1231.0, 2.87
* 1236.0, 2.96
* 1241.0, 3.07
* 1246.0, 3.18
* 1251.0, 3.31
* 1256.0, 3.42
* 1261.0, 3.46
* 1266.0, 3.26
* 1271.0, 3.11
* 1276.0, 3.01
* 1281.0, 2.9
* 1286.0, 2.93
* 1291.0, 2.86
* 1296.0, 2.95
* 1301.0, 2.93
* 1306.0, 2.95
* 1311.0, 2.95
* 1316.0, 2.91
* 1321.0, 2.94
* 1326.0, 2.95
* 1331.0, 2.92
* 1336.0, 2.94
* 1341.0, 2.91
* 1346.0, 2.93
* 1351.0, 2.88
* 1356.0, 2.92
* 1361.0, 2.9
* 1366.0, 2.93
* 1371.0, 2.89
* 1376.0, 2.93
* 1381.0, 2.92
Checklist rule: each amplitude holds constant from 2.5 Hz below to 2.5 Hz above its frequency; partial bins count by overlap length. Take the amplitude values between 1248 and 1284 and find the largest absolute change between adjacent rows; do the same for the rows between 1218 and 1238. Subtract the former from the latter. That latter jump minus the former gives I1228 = -0.11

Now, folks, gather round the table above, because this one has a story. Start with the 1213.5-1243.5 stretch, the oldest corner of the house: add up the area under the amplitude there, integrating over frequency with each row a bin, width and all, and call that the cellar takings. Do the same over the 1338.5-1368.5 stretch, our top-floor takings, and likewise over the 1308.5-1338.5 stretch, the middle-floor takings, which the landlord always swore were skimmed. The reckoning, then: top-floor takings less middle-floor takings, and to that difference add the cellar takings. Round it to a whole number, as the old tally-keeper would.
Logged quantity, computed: 86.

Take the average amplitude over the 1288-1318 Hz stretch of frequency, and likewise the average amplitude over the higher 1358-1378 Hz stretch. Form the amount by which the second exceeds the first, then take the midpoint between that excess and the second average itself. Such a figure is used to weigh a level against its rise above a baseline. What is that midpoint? 1.45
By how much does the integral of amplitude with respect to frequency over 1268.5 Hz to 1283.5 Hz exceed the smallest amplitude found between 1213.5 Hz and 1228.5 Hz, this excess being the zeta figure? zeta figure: 42.27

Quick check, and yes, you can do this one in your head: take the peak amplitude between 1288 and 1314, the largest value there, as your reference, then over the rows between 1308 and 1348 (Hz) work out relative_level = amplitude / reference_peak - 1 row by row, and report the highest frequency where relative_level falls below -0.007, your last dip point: 1341.0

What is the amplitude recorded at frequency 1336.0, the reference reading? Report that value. 2.94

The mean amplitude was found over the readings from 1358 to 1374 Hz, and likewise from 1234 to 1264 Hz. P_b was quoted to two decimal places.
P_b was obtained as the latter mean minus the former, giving 0.33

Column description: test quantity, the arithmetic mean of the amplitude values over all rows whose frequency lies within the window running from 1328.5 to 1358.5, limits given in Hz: 2.92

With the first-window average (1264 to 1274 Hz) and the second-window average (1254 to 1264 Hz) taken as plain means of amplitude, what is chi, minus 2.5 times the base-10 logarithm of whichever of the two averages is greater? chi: -1.34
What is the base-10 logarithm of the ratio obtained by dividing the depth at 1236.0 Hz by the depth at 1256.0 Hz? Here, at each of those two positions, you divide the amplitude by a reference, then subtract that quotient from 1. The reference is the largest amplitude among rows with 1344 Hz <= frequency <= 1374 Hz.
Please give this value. -1.2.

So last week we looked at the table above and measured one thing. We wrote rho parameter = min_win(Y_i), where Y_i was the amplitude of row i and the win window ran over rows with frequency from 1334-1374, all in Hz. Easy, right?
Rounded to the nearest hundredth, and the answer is 2.88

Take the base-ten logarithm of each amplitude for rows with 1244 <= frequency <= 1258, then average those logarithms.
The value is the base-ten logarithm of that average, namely -0.285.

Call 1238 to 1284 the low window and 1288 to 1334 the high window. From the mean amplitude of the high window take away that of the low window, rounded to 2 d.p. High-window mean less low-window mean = -0.26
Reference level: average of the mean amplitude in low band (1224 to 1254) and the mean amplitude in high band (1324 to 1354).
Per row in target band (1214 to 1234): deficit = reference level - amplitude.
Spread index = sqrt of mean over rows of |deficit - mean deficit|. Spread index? 0.11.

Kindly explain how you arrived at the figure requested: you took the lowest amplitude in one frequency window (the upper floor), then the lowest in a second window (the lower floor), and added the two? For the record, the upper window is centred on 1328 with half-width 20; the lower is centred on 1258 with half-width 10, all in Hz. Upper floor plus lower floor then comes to 6.17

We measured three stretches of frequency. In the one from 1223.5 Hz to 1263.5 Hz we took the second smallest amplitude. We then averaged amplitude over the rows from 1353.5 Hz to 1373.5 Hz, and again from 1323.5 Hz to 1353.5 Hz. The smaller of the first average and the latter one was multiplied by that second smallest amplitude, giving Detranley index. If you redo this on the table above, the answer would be 8.35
